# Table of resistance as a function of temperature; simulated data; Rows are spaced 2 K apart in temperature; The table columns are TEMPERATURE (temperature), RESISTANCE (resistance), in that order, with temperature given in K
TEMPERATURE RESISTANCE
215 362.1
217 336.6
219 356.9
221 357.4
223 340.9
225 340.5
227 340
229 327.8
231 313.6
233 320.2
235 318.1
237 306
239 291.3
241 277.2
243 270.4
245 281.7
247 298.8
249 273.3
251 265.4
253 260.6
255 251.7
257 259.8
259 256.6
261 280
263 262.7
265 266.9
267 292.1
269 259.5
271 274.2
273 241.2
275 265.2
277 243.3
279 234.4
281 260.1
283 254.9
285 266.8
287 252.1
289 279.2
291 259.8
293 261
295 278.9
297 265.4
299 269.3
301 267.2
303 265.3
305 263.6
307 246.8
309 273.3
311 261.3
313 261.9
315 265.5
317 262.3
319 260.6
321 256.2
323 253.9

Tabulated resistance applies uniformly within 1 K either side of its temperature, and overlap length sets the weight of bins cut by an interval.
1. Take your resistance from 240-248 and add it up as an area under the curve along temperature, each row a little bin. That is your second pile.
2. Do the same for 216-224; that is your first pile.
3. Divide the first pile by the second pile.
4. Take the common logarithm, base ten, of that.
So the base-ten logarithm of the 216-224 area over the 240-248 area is 0.091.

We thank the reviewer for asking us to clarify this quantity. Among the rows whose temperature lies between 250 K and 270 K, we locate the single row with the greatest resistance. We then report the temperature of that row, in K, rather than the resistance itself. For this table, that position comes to 267 K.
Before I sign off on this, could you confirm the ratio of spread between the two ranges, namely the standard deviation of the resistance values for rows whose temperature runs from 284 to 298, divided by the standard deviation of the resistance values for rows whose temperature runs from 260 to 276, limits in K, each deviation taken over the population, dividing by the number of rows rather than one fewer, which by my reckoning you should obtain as 0.66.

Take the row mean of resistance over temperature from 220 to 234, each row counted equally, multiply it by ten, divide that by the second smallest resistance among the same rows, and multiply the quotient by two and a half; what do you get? 26.10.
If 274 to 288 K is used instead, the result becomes 26.08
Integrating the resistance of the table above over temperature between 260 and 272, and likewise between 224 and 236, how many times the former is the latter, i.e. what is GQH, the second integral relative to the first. 1.20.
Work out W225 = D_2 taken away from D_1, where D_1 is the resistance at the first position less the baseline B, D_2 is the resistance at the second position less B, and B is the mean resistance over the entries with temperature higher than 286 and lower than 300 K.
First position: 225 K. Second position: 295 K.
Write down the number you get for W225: 62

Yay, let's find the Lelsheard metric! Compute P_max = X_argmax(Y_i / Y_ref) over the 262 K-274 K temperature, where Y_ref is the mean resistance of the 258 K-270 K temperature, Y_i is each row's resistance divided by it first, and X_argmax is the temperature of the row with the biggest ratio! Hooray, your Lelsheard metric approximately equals 267 K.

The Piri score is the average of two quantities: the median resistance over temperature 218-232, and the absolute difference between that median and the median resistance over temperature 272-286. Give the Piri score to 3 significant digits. 213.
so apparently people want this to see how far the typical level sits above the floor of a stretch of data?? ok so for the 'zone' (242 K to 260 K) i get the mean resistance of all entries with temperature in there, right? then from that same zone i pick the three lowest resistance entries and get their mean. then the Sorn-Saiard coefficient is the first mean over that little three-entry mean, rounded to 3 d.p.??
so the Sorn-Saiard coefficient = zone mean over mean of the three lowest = 1.049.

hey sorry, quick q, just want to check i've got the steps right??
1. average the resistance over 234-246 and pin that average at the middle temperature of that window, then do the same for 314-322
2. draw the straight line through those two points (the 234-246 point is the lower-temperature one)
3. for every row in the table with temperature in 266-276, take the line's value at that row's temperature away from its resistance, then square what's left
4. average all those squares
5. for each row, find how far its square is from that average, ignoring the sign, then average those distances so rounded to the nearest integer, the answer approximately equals 382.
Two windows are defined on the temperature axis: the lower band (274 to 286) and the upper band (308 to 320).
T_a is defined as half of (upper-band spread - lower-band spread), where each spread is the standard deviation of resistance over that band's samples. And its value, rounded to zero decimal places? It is -4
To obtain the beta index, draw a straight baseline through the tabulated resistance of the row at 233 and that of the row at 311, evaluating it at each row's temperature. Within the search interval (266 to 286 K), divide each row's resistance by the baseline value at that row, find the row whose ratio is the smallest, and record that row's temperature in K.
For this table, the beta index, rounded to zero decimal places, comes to 279 K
